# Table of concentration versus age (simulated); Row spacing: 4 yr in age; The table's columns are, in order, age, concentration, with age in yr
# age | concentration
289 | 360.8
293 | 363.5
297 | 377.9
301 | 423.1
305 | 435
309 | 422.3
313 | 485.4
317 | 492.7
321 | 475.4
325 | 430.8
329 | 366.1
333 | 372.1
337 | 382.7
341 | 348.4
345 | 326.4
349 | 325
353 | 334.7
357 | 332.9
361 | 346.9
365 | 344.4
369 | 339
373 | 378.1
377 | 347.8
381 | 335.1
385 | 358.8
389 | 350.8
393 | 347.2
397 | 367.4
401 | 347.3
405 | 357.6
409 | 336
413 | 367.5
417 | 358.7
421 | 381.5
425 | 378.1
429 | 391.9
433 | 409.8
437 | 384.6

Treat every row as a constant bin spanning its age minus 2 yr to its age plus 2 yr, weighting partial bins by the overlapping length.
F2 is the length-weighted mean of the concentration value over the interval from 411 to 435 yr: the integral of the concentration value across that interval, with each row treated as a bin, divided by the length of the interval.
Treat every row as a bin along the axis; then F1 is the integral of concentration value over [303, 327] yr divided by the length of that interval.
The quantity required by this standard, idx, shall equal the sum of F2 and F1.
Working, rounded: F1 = 457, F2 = 381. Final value 838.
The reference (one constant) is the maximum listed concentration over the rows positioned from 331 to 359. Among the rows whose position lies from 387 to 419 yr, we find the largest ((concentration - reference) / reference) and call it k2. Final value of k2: -0.040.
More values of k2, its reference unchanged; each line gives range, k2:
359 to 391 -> -0.012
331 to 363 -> 0.000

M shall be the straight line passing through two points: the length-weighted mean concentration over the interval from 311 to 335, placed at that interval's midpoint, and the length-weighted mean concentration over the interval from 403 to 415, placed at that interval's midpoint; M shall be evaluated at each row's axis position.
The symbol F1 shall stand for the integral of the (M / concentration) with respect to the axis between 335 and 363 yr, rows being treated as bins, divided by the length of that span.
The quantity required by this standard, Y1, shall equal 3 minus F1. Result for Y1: 1.79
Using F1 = 1.21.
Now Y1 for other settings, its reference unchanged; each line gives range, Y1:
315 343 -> 1.93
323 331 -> 1.91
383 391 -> 1.94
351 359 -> 1.78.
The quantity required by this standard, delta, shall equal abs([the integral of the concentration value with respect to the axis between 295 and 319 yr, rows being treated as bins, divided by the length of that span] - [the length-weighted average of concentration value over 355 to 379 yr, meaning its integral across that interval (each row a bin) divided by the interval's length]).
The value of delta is 91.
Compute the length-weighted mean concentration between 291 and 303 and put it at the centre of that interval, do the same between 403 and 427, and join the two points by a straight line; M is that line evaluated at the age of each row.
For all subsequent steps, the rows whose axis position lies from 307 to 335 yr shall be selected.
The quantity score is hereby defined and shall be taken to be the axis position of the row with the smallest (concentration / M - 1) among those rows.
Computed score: 329 yr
